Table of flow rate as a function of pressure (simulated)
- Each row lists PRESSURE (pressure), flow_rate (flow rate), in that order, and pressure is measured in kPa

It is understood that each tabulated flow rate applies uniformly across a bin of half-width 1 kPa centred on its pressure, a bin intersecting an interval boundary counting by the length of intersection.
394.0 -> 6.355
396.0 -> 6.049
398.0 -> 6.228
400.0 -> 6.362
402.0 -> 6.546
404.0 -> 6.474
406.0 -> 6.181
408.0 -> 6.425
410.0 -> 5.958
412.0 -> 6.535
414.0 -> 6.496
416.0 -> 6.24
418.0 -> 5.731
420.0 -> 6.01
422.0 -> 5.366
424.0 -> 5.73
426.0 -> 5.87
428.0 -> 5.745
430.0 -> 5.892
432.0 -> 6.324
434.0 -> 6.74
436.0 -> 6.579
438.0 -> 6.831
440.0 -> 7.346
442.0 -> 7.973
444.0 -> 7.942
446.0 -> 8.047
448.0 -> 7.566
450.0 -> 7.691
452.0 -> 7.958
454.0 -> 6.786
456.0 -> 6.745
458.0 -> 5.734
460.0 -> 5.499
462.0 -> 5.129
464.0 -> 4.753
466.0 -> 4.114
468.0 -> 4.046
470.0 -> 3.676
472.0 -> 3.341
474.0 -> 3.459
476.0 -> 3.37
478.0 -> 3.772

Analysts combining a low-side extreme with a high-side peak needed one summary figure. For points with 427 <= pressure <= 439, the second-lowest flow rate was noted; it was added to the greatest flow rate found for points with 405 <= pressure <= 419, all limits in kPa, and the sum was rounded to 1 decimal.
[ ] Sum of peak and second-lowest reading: 12.4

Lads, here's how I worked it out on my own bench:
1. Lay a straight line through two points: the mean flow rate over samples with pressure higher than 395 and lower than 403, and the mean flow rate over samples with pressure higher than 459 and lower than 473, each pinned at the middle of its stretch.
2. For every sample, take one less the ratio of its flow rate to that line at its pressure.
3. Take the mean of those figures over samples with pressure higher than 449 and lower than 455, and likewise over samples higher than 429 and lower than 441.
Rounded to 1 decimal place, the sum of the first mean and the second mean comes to -0.8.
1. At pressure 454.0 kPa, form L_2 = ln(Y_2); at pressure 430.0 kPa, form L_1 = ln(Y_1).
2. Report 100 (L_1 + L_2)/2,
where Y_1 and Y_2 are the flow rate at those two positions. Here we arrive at 184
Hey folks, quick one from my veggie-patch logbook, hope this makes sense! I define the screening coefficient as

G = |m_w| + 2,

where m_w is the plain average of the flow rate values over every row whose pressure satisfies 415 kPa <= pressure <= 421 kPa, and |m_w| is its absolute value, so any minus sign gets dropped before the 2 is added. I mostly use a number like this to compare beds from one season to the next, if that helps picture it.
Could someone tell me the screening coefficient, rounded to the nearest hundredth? 7.99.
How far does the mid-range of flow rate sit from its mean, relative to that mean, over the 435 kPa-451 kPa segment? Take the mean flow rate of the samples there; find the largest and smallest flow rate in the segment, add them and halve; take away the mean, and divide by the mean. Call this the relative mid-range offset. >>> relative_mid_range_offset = -0.025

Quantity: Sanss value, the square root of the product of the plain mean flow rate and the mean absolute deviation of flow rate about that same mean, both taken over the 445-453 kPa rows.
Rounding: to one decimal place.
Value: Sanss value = 1.2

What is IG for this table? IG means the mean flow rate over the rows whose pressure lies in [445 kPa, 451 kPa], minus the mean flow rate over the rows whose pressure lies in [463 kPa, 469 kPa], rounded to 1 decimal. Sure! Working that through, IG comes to 3.5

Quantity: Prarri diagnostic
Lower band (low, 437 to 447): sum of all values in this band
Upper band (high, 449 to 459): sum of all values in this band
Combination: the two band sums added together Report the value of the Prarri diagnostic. 73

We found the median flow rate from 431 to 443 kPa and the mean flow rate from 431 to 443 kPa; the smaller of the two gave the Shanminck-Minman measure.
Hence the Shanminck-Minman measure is 6.8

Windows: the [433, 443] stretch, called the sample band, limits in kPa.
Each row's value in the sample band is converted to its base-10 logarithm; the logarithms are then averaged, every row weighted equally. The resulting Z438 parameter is 0.850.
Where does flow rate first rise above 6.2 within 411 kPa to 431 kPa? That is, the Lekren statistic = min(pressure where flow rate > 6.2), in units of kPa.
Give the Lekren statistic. 412.0 kPa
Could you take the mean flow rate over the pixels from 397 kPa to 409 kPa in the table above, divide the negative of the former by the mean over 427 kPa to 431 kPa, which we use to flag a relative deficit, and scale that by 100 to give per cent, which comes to -109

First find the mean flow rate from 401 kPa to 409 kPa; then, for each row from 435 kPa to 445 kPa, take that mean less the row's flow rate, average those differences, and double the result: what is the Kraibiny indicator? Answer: -1.9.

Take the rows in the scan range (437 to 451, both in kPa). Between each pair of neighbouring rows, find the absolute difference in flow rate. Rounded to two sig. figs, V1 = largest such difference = 0.63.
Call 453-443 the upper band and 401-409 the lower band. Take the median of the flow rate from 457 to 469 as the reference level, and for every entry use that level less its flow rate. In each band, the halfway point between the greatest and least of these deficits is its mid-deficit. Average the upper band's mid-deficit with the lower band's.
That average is -2.14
